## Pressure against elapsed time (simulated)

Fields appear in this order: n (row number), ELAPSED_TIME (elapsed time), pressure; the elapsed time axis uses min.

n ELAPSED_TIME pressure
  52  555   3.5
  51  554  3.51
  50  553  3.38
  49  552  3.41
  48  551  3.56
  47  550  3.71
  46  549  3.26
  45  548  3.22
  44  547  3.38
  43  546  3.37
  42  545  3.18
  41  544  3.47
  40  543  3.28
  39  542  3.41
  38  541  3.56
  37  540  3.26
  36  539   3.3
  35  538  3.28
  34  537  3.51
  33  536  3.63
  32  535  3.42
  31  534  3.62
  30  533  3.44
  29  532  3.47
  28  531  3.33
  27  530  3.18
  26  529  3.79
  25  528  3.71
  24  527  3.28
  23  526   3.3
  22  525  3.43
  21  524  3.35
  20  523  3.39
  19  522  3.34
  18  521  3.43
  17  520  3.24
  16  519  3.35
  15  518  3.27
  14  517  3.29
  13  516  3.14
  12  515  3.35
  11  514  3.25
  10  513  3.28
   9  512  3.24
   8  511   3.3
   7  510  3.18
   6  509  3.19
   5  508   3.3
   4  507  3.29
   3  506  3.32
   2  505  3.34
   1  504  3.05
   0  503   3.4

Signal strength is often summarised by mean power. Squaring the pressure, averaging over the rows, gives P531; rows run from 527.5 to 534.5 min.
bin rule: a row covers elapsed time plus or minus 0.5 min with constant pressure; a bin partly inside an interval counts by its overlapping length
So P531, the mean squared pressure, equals 12.3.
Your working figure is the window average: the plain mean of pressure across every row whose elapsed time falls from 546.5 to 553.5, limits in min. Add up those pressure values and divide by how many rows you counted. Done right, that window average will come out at 3.42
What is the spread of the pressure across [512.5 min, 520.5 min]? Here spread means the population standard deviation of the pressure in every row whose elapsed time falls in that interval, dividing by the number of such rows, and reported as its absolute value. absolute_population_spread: 0.063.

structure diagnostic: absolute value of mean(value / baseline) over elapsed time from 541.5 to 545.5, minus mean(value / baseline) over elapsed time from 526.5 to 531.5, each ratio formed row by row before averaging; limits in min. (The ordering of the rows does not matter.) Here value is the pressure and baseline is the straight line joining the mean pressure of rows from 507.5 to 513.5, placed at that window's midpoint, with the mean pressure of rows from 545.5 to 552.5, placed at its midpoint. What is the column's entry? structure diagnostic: 0.056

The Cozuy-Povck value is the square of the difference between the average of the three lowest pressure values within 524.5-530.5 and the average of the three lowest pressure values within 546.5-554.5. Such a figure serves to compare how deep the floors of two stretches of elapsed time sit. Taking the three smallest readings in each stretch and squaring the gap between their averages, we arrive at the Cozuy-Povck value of 0.001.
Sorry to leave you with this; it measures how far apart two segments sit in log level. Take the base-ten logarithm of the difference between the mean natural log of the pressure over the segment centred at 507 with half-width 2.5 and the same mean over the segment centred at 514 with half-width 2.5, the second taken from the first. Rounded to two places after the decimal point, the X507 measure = -1.95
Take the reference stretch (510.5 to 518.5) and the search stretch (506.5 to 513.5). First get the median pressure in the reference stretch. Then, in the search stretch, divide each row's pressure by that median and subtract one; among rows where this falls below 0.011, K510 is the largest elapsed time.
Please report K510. 513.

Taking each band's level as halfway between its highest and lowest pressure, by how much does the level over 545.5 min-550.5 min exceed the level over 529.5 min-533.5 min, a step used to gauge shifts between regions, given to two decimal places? 0.14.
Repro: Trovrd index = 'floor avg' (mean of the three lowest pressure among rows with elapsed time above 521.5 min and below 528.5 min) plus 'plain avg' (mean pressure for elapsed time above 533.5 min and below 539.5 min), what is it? 6.77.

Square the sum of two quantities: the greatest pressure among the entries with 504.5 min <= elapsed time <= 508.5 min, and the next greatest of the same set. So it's 44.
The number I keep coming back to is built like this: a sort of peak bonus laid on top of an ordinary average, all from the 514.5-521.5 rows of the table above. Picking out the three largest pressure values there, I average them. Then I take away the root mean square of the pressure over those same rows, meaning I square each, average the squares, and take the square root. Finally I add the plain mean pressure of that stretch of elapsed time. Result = 3.38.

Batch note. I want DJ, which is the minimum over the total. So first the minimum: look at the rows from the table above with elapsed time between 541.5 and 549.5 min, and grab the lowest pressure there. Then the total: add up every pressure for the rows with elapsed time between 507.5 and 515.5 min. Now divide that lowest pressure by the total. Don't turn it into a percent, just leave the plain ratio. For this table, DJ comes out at 0.122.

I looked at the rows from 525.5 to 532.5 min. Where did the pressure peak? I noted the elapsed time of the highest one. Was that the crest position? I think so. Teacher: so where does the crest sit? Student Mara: 529 min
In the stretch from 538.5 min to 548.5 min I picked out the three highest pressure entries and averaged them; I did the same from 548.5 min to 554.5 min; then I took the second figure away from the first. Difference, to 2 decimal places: -0.11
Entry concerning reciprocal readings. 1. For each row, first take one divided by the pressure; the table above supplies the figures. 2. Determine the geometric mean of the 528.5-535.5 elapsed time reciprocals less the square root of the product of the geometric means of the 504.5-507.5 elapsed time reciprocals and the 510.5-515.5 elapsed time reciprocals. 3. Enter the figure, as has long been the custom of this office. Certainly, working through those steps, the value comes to -0.014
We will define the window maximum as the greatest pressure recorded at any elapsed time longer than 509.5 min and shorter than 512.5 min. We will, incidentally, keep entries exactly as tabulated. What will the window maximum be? 3.3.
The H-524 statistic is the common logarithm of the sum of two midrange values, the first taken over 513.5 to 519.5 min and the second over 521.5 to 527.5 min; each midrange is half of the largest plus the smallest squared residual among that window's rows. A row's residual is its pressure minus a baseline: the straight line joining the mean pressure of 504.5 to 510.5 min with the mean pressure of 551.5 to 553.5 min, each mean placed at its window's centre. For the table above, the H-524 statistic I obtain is -1.7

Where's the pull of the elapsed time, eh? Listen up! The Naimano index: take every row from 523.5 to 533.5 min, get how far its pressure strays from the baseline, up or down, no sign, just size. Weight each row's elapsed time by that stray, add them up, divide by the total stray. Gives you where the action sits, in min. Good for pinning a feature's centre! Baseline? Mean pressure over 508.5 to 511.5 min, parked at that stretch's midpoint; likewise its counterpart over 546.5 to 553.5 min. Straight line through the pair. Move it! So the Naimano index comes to 528.8 min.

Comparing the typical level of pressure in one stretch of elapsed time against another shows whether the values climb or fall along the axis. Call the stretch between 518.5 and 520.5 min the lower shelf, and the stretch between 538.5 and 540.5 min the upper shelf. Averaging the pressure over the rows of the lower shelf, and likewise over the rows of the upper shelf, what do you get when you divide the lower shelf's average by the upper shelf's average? 1.00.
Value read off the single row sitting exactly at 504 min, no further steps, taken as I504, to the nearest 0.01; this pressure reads 3.05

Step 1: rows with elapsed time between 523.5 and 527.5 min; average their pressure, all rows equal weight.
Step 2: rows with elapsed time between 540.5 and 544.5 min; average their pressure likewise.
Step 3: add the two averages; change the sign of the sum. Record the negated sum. -6.77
